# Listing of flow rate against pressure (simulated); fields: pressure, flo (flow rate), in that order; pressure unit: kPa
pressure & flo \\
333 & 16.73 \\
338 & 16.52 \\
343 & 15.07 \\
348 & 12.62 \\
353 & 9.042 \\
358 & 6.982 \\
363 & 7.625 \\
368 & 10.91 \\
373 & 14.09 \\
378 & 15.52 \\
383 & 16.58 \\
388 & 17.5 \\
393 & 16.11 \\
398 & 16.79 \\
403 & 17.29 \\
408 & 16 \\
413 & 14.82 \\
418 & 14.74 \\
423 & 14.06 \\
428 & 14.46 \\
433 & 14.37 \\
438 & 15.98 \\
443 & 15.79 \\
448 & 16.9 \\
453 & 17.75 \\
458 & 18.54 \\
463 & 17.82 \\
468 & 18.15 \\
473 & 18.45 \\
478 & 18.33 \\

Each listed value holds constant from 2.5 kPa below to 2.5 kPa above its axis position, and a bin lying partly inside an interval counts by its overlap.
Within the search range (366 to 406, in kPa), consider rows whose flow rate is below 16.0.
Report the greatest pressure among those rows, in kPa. 378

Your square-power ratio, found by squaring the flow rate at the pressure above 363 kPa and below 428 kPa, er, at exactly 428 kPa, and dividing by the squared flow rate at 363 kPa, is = 3.6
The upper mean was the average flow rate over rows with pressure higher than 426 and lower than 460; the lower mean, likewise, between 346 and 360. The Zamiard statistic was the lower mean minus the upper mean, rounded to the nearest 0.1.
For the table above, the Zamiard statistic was -6.7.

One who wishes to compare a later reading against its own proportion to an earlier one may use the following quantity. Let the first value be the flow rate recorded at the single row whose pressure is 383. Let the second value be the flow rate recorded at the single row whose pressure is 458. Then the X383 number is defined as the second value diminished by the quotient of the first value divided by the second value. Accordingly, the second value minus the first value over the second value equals 17.6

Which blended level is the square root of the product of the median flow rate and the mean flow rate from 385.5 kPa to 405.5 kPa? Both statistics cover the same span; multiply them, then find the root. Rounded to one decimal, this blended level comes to 17.0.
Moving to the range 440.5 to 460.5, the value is 17.3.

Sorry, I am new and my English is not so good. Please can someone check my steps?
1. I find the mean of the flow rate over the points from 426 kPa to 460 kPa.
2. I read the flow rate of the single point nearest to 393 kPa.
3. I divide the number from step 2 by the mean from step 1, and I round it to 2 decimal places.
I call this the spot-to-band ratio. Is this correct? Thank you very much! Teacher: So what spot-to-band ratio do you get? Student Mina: 0.99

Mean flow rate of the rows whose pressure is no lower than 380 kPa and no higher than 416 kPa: 16.4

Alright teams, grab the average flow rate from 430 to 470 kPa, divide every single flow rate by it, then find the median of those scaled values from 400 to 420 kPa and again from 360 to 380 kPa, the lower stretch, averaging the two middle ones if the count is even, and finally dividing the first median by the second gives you 1.2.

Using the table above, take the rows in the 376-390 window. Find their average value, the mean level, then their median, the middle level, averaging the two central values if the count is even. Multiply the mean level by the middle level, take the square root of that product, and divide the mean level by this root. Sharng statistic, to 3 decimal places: 0.999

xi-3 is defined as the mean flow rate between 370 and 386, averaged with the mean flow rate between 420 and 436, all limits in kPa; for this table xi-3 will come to 14.8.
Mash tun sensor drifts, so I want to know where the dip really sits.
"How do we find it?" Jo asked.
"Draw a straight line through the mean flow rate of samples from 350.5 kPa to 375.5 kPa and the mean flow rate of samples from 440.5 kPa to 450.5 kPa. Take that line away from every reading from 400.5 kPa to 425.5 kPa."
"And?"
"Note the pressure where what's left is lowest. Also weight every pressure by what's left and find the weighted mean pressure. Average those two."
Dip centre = 414.4 kPa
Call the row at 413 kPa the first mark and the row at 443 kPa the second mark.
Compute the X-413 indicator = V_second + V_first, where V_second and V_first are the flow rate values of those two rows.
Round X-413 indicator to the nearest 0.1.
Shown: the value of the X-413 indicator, 30.6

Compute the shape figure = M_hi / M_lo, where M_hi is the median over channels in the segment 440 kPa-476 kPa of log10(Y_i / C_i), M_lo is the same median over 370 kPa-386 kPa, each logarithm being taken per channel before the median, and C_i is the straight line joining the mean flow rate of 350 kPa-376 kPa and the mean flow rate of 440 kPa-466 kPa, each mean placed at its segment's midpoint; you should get -0.1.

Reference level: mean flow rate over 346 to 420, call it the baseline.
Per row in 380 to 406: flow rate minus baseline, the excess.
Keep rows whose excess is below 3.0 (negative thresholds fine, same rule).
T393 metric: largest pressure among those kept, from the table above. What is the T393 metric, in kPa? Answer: 393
